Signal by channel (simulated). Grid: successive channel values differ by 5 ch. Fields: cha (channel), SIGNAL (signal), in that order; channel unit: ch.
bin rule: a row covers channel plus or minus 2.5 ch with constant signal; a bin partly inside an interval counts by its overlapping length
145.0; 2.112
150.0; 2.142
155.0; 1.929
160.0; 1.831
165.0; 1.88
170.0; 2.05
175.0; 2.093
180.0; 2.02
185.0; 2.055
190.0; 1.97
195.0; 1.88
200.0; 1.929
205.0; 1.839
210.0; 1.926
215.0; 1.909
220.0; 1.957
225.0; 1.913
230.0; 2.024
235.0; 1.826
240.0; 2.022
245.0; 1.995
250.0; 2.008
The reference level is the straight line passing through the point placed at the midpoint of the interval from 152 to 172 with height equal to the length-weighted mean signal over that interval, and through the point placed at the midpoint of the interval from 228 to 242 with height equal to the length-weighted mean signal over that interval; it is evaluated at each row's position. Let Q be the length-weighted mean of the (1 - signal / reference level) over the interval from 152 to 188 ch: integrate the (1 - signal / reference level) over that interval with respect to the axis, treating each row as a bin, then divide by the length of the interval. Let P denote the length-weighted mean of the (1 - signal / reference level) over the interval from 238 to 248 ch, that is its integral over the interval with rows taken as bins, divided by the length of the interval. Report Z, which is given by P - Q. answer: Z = 0.00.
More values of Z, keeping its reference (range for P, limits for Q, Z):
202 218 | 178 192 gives 0.07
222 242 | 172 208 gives 0.02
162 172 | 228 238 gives -0.03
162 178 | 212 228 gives -0.05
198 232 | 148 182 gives 0.04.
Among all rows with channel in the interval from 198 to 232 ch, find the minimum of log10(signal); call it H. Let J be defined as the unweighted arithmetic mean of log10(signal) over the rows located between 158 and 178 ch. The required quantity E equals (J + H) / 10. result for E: 0.0557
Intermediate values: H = 0.265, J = 0.292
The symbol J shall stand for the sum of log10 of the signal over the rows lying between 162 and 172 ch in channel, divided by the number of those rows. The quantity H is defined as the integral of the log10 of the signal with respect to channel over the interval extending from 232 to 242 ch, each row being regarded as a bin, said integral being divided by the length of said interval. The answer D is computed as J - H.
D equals 0.009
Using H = 0.284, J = 0.293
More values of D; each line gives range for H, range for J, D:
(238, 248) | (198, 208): -0.028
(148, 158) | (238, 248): -0.002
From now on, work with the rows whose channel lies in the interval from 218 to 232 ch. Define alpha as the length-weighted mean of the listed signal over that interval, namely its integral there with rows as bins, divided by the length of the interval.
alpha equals 1.96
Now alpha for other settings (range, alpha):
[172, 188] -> 2.05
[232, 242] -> 1.92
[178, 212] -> 1.94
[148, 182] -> 1.99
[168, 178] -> 2.07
